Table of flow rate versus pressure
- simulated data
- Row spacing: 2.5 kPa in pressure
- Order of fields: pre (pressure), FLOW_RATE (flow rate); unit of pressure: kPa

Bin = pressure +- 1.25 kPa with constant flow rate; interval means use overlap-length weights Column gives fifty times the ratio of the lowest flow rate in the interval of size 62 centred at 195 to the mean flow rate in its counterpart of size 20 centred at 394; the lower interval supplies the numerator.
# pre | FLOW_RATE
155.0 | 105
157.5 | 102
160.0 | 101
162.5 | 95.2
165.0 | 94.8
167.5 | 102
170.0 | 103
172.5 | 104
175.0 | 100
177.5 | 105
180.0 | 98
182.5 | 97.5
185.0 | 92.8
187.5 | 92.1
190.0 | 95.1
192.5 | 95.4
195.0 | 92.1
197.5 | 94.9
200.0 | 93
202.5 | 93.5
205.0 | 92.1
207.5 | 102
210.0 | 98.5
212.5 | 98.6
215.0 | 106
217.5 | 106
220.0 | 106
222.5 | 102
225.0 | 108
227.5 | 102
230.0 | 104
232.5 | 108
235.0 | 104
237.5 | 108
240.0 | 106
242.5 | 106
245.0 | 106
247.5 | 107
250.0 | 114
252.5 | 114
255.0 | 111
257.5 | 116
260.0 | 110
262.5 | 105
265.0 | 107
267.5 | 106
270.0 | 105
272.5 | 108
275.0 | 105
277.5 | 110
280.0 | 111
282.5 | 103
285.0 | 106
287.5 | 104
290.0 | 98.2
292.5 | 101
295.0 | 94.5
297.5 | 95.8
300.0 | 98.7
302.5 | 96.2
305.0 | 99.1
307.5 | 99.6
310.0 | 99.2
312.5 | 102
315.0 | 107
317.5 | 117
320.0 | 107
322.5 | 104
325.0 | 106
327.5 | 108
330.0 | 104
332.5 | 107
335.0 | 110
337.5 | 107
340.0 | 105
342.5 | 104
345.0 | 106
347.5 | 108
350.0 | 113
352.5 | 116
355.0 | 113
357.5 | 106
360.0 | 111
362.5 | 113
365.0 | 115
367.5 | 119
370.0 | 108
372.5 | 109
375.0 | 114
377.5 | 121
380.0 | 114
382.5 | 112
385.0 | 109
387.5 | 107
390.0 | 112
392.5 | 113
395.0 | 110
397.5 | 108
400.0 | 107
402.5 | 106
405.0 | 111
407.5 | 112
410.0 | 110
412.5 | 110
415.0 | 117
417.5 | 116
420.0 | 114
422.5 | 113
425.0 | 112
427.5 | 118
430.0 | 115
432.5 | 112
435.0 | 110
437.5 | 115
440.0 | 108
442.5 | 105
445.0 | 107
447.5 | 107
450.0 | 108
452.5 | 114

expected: 42.2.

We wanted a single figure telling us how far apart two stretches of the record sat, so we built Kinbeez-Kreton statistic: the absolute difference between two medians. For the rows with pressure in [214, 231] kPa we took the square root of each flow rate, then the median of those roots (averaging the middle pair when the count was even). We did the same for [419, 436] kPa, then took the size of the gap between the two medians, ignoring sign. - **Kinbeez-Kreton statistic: 0.33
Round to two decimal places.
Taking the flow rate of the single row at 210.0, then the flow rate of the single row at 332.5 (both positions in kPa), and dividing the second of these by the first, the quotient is 1.09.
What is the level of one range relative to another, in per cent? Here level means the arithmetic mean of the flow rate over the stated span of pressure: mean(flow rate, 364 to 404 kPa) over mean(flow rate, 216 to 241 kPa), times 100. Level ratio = 105.8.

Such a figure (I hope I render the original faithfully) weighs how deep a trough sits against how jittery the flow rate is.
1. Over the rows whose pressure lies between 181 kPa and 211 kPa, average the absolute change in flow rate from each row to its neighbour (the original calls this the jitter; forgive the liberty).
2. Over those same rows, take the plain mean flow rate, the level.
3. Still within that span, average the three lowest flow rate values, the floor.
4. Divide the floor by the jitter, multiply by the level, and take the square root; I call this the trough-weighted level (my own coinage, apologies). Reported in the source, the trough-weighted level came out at 55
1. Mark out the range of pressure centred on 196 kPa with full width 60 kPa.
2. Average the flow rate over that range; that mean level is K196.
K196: 99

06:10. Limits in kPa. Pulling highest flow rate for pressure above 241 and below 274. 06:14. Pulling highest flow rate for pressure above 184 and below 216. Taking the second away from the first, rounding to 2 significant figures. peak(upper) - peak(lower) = 10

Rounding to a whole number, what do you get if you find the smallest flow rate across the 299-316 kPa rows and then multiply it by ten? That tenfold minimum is 962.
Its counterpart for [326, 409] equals 1040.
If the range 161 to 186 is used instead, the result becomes 928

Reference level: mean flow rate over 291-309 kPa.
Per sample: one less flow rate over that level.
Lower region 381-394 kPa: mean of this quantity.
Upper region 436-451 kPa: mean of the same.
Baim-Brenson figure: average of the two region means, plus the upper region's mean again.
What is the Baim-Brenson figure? -0.23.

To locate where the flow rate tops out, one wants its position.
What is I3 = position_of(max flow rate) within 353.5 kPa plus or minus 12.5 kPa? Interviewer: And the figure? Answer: 352.5 kPa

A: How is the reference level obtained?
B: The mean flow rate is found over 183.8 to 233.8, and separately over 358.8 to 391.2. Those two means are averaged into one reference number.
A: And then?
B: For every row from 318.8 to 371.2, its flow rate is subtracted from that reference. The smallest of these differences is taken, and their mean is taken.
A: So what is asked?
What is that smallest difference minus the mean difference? -10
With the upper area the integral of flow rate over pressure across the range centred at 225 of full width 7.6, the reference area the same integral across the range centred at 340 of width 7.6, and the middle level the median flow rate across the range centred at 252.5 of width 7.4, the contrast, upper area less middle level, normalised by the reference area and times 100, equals 84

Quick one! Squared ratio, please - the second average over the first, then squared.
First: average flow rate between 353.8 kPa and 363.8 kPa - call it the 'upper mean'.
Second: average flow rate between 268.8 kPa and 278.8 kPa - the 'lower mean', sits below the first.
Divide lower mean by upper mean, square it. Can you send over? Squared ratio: 0.93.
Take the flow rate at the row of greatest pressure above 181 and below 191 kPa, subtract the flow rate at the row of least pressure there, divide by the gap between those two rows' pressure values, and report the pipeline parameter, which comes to -0.32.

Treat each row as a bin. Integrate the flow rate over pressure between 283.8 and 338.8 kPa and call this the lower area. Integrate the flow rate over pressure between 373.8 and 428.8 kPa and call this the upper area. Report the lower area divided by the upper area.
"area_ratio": 0.92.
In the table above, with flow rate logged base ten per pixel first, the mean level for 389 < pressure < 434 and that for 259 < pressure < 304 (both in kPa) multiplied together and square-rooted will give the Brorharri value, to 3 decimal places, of 2.032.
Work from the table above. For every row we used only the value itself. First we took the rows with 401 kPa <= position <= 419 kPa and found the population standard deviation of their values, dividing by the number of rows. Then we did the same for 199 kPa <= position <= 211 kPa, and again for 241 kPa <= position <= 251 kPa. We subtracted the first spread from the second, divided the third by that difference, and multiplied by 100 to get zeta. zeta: 1059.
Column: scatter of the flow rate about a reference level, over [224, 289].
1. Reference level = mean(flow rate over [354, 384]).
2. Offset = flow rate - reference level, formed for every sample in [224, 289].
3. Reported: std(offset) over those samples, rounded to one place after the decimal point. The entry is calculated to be 3.5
